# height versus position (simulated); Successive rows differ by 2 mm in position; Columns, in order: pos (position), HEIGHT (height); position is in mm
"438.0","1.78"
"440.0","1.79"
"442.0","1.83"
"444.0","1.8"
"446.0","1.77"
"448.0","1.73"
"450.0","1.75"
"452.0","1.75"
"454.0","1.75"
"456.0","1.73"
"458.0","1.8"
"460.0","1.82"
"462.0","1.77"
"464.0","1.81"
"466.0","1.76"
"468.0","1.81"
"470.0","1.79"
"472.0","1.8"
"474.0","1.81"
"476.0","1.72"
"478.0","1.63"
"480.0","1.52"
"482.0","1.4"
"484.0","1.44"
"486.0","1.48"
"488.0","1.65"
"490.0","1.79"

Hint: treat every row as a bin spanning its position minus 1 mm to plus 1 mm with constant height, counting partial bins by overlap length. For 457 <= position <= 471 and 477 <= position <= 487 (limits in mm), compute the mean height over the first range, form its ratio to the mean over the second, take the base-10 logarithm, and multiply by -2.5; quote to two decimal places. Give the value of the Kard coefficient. -0.20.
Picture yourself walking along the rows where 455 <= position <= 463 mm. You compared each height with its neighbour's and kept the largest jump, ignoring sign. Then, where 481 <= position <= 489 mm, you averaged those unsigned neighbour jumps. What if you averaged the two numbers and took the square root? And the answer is 0.28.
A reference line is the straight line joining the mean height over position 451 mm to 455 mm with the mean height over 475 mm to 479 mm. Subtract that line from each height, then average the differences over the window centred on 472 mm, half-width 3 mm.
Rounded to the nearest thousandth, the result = 0.109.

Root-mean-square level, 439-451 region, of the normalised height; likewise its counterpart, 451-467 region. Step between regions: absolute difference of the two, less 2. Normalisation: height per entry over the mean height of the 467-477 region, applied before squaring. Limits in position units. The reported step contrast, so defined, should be -2.00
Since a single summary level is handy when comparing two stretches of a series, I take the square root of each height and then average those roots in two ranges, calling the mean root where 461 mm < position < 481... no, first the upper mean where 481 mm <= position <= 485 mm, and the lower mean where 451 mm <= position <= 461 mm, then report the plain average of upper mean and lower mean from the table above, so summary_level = 1.26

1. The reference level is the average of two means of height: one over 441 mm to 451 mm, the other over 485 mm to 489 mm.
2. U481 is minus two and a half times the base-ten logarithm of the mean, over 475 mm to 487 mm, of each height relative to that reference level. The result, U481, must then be 0.094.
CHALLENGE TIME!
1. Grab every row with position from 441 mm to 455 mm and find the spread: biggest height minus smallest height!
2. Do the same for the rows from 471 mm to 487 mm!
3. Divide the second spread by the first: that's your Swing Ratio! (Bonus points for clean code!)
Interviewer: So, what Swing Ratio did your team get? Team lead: 4.1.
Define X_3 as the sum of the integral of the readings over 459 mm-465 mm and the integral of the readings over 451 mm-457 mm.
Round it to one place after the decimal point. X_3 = 21.3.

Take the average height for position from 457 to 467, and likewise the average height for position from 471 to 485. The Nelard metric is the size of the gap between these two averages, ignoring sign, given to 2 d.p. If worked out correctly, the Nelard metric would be 0.17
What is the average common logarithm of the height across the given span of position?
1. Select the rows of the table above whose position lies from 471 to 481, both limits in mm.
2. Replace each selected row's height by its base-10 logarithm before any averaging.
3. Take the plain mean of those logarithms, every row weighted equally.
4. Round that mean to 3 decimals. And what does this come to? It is 0.229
